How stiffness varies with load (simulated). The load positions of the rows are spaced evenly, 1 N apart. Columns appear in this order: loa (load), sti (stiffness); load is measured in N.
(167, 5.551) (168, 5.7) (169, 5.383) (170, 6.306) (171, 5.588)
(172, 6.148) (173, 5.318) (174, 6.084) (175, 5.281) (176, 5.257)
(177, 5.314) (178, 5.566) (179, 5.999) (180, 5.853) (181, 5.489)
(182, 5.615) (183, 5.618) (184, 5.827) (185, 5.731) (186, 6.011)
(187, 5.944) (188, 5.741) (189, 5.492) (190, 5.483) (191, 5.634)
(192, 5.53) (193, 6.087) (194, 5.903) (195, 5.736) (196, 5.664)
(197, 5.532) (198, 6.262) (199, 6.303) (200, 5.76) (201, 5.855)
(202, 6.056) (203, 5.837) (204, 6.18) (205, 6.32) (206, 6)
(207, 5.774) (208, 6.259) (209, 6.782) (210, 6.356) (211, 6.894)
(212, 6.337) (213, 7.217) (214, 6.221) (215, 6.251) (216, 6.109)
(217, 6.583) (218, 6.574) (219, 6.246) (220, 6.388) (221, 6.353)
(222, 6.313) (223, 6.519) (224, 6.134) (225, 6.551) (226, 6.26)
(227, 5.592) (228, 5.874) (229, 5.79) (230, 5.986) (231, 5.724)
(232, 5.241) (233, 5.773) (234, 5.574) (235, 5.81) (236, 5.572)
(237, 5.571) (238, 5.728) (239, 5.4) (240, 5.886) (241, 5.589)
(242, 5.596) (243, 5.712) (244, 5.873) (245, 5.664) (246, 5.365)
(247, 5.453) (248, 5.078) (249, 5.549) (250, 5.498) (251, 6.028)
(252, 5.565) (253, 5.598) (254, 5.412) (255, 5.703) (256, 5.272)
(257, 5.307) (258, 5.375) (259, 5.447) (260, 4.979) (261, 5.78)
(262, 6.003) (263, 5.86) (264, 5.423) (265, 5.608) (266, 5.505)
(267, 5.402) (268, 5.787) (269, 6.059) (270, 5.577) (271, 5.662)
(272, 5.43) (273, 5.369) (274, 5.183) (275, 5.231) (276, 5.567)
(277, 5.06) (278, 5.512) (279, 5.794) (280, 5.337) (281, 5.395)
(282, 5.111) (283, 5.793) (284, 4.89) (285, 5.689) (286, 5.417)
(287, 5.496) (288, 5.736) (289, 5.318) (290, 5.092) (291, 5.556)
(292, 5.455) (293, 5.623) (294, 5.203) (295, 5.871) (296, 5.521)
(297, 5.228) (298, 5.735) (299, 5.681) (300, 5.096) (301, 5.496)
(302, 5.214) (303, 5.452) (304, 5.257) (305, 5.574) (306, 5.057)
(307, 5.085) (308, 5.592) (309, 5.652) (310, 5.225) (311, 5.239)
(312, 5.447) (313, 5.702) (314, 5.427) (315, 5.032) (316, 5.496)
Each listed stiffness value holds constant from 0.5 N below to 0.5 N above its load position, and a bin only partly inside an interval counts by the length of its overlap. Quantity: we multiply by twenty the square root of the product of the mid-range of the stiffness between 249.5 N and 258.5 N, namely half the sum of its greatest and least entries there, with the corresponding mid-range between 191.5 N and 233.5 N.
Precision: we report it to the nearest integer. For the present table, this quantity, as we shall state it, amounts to 119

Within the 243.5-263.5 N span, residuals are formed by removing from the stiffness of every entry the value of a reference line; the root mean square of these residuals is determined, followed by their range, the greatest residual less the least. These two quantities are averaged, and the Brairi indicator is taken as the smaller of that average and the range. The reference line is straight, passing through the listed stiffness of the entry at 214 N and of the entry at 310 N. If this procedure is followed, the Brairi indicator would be 0.7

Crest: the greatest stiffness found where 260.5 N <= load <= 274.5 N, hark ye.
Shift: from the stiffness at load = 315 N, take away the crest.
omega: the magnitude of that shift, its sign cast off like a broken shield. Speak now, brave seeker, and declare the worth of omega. 1.0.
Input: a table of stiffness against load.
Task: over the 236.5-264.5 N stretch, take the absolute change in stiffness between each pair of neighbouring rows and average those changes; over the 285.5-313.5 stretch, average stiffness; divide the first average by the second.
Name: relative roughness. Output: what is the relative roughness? 0.049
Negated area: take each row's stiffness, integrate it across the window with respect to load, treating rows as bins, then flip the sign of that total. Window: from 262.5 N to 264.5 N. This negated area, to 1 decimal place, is -11.3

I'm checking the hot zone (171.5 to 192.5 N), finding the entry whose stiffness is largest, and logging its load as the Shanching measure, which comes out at 172 N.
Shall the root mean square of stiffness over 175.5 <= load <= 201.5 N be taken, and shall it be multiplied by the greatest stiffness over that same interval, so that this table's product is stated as 36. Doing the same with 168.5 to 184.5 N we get 36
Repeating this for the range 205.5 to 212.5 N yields 44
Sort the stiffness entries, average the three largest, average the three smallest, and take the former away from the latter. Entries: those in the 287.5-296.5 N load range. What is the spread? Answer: -0.54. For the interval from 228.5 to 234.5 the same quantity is -0.34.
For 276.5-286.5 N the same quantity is -0.74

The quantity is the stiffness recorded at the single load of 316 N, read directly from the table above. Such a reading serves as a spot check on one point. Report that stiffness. 5.496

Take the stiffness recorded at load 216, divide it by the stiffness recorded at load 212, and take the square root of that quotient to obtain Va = 0.98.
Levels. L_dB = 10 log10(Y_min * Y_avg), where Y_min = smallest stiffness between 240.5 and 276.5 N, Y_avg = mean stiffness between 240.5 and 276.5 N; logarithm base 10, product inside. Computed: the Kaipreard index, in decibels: 14.4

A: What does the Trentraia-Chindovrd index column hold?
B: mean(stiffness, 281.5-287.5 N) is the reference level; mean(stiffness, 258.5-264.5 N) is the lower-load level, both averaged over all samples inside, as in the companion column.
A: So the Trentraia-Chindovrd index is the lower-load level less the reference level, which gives 0.2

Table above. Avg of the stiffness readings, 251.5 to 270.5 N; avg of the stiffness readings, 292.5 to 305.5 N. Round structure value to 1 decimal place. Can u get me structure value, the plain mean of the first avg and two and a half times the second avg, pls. 9.6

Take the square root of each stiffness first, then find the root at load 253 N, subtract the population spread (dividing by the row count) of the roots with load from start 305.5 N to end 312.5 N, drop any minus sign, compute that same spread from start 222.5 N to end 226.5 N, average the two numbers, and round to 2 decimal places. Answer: 1.18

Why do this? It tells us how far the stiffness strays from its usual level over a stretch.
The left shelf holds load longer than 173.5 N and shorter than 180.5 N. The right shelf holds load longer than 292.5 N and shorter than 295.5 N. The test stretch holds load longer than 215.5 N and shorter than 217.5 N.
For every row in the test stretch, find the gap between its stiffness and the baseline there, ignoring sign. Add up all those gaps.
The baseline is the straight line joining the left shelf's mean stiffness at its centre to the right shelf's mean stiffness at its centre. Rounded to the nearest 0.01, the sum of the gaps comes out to 1.49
